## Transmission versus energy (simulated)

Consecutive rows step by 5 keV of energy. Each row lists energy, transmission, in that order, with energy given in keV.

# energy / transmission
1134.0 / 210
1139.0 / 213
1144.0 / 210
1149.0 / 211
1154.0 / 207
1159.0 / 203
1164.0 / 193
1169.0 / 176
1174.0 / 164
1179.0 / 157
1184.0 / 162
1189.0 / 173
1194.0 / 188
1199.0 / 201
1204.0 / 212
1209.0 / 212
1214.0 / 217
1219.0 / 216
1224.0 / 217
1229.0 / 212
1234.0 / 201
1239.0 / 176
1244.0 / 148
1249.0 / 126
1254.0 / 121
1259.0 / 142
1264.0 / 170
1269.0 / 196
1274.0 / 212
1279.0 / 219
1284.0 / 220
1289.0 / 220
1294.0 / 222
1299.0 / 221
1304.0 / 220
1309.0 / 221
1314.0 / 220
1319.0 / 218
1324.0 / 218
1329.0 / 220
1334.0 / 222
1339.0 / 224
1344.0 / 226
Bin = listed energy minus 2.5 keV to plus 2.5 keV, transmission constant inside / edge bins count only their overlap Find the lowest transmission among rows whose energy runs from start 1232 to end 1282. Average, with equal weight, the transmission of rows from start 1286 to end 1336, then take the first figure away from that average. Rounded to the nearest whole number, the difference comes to 99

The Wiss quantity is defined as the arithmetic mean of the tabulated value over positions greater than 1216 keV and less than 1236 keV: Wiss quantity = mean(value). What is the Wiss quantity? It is 212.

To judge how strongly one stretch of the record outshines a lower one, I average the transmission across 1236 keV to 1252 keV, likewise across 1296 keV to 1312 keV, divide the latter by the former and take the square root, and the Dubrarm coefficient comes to 1.21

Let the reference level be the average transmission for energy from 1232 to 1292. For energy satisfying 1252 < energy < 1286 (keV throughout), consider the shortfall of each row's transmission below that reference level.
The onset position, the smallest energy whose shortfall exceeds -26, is 1254.0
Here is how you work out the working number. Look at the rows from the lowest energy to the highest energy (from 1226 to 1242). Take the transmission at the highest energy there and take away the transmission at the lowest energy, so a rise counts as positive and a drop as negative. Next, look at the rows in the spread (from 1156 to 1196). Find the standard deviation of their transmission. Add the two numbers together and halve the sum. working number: -10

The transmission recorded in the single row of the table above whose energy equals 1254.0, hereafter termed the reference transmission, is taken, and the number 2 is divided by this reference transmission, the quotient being 0.017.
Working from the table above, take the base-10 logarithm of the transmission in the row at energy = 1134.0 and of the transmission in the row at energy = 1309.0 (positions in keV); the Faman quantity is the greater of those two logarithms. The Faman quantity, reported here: 2.34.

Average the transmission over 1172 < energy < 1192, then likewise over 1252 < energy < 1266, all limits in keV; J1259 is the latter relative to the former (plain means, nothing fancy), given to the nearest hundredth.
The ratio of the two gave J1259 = 0.88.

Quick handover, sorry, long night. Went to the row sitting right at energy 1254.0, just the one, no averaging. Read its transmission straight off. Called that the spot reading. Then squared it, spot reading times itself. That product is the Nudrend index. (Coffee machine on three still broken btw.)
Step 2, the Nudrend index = 14641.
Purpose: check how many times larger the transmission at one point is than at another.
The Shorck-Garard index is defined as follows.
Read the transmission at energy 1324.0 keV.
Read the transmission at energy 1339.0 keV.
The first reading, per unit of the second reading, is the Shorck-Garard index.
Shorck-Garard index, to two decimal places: 0.97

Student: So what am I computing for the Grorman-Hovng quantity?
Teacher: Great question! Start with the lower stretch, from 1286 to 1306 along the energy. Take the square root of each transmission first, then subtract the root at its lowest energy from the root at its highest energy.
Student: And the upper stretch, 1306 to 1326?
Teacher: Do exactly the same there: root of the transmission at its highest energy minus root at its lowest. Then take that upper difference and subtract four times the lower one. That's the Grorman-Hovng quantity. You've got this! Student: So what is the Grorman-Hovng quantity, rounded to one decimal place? -0.1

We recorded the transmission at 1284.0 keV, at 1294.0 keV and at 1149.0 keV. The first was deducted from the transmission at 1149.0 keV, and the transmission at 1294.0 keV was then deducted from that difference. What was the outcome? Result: -231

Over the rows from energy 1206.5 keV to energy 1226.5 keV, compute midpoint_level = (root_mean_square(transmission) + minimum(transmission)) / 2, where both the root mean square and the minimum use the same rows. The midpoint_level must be 214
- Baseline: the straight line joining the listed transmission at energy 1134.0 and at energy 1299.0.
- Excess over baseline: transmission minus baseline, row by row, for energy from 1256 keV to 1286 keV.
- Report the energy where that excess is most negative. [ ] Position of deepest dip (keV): 1259.0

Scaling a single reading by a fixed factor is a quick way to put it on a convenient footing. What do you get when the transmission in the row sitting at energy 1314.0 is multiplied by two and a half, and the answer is 550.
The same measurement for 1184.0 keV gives 405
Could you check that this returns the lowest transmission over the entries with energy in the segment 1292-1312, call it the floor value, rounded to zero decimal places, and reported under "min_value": 220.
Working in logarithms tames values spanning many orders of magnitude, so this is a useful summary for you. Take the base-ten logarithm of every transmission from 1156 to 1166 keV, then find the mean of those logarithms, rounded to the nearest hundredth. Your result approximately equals 2.30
